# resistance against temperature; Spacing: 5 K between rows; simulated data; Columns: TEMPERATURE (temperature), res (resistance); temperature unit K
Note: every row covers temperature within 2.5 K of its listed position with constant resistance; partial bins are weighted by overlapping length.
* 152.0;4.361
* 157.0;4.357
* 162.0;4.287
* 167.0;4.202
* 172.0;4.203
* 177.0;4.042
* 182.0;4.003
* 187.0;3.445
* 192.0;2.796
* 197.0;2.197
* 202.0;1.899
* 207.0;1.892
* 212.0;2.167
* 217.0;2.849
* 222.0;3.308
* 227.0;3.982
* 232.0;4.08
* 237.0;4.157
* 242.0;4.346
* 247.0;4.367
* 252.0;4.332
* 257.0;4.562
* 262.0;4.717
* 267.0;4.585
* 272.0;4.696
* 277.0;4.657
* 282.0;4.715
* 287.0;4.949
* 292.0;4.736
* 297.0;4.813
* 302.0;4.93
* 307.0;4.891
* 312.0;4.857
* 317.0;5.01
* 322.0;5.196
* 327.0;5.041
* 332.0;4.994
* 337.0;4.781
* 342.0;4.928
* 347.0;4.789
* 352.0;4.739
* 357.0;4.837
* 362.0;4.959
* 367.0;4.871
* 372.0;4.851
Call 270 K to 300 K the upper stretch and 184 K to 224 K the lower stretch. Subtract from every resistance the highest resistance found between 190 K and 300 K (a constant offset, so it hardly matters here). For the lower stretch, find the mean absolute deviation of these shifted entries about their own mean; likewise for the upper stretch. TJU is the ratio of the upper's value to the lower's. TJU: 0.15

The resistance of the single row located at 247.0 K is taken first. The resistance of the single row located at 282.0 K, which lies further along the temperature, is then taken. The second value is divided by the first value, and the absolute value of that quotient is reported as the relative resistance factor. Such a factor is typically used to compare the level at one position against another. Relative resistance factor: 1.08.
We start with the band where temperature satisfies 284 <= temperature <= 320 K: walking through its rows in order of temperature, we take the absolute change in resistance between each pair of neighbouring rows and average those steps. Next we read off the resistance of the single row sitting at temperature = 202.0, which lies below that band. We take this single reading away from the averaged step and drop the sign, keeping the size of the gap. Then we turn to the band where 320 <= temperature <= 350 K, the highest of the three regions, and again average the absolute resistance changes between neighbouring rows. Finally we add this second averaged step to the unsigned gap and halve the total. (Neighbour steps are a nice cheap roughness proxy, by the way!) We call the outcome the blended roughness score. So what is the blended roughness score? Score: 0.97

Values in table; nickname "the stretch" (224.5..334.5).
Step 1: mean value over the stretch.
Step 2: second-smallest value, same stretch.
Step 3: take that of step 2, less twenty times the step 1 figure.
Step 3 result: -89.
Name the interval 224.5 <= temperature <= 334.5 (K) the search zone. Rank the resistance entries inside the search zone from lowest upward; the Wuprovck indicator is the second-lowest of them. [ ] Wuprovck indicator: 4.08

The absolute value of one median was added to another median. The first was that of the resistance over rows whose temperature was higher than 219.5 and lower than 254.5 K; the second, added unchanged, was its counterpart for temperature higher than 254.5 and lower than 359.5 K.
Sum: 9.0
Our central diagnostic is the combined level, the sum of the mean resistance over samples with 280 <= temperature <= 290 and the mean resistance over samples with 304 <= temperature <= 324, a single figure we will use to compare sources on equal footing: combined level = 9.8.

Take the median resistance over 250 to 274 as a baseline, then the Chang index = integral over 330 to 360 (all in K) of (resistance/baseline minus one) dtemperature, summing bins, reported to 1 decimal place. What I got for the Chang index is 1.7 K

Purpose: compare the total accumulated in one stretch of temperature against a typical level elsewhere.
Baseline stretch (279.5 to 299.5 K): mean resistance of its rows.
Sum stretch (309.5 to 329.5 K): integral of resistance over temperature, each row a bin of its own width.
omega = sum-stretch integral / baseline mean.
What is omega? 21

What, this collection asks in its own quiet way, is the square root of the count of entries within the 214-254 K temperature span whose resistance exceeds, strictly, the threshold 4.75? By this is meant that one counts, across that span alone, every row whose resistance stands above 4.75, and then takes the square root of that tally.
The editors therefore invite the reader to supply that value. 0.0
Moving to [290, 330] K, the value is 2.6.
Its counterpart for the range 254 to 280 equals 0.0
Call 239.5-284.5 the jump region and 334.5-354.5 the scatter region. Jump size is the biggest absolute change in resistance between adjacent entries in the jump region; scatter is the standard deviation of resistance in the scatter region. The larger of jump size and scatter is 0.230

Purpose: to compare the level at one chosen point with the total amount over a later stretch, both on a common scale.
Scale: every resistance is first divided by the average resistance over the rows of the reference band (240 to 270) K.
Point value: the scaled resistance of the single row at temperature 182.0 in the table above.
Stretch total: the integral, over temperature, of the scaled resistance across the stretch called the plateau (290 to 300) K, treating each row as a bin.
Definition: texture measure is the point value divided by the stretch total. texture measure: 0.084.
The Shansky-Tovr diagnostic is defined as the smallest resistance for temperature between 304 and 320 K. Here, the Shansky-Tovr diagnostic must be 4.857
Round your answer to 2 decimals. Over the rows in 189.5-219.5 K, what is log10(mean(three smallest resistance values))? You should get 0.30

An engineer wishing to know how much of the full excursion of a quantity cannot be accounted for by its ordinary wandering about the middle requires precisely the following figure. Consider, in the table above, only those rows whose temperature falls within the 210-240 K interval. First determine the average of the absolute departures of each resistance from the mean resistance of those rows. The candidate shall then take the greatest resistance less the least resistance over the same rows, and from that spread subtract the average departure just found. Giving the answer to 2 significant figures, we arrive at 1.3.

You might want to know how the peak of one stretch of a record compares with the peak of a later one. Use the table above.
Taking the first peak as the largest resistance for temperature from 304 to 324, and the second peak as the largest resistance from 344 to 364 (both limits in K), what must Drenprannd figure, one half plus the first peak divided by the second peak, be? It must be 1.55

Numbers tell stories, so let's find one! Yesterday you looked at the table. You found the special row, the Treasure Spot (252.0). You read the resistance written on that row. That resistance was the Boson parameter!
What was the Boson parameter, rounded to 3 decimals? 4.332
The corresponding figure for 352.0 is 4.739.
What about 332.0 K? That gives 4.994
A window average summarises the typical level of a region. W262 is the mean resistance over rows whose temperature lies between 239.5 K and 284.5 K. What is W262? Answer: 4.6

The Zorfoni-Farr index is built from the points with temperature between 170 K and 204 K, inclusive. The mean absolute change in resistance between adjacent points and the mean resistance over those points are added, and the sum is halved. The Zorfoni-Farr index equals 1.81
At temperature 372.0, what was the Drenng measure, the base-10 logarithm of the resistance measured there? 0.69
